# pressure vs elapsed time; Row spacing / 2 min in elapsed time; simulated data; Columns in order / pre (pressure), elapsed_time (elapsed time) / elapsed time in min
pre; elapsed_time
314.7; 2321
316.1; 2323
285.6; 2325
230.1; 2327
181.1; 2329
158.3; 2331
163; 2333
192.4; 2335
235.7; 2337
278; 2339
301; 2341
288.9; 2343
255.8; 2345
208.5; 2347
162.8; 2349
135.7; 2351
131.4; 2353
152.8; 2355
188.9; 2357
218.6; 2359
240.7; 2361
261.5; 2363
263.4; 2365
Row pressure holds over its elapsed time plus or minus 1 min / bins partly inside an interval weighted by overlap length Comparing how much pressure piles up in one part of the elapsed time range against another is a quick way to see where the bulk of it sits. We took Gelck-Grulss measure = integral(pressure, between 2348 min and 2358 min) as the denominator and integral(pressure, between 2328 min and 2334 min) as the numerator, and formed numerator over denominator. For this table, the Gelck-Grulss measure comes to 0.65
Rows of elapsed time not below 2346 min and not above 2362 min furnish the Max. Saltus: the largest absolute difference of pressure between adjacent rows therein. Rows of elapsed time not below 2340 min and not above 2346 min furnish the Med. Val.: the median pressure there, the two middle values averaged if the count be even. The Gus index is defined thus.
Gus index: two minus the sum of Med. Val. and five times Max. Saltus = -515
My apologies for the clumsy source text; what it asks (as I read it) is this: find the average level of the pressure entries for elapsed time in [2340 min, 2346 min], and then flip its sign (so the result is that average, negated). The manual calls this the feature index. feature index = -282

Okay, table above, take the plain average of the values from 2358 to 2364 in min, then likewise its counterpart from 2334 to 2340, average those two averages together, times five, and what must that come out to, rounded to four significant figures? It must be 1189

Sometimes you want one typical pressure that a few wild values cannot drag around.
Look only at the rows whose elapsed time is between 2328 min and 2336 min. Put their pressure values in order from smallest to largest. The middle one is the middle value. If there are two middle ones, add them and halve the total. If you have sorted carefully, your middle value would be 172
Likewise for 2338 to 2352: 256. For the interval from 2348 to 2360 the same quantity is 158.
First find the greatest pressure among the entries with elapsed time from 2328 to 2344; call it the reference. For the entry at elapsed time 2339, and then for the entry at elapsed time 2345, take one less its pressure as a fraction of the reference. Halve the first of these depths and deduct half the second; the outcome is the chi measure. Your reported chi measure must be 0.0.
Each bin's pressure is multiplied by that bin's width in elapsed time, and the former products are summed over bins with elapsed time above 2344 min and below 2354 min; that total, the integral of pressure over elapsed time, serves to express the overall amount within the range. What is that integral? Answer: 1788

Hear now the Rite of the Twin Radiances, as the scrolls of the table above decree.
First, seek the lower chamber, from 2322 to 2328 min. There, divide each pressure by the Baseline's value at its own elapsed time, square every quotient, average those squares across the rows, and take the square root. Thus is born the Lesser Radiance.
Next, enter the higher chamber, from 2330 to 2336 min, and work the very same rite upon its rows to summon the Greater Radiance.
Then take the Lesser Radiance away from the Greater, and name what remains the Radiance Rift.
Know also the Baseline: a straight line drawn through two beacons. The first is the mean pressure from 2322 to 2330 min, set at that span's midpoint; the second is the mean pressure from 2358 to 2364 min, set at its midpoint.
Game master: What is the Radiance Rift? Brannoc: -0.4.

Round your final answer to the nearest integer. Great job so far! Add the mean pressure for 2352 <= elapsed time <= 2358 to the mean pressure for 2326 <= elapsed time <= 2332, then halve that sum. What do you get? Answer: 174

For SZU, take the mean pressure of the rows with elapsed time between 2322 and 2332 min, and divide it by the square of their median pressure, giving 0.0044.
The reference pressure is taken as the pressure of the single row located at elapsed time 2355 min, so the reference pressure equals 152.8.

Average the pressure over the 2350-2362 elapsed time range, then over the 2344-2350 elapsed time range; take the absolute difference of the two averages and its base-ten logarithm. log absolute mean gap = 1.49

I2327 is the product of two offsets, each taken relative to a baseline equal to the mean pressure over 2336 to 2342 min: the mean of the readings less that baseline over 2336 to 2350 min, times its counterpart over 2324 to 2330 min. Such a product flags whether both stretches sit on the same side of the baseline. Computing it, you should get 956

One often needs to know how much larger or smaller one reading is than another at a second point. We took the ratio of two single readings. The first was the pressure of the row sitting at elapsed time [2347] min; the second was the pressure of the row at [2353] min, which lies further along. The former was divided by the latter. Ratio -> 1.6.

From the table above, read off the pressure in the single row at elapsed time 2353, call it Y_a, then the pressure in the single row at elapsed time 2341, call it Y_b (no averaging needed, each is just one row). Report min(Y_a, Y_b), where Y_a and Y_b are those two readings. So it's 131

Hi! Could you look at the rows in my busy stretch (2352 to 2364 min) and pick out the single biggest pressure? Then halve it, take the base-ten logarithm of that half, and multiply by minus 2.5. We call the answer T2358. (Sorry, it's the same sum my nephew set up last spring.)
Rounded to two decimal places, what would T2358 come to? -5.29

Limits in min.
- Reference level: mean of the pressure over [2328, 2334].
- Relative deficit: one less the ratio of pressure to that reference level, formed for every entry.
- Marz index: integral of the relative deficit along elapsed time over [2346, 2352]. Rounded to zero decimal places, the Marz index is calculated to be 0 min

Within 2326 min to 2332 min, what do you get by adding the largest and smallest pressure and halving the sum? 194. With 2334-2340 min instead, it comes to 235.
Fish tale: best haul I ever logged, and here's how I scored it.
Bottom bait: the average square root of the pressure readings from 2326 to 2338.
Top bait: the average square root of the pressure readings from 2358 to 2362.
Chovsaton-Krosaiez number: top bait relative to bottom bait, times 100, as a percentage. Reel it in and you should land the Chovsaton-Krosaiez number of 109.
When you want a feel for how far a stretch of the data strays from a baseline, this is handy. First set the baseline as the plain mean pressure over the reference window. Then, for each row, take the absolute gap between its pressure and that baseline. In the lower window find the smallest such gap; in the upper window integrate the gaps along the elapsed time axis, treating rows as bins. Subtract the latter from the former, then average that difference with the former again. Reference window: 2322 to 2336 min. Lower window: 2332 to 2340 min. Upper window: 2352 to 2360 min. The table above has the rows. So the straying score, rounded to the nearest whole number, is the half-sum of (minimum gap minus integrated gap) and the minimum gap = -164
